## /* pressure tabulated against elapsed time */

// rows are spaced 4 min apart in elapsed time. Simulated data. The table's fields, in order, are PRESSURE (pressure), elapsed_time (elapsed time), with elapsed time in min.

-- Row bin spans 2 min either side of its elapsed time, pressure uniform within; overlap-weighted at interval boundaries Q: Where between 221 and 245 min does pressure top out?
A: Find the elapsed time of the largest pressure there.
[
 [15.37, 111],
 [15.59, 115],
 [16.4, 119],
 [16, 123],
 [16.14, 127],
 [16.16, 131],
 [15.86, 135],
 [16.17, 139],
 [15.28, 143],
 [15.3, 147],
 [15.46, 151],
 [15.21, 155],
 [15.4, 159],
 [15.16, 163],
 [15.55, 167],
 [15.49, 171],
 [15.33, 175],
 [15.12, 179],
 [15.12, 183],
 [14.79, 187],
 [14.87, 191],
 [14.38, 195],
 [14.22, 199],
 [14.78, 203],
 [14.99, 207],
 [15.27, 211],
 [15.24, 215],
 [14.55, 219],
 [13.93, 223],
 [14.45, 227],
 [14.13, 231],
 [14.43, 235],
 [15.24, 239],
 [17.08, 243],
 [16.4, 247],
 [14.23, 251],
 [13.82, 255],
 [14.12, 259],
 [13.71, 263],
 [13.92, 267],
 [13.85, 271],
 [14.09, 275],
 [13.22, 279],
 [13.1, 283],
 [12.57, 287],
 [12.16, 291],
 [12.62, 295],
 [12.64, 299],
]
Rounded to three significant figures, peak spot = 243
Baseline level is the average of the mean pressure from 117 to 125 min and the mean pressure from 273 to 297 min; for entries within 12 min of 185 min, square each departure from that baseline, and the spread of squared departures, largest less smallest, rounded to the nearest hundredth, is 0.52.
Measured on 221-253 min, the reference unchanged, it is 6.23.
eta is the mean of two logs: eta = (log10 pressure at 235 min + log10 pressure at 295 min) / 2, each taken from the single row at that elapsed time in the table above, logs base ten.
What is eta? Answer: 1.13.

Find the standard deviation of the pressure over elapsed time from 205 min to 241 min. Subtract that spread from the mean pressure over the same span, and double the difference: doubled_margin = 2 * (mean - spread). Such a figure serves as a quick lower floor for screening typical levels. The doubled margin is 28.4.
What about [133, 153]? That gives 30.5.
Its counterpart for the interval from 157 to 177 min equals 30.5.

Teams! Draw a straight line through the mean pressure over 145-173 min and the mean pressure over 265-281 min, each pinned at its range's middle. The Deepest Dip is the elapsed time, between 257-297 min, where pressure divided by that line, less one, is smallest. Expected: 291 min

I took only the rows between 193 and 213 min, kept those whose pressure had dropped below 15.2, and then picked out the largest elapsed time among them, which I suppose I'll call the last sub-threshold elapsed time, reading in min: 207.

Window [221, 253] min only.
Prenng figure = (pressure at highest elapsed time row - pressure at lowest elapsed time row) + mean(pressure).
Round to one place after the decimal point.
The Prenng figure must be 15.3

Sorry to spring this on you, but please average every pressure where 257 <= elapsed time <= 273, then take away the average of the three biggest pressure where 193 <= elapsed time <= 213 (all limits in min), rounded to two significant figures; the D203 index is -1.1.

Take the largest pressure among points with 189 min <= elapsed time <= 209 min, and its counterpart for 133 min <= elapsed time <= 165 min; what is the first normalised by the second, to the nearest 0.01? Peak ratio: 0.93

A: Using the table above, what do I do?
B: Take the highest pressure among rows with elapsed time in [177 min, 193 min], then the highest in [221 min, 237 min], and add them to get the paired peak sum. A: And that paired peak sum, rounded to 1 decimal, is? 29.6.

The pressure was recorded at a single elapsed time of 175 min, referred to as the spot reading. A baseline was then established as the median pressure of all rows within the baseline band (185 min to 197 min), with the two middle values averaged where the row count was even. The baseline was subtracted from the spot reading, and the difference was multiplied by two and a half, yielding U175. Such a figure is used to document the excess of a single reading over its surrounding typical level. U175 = 1.35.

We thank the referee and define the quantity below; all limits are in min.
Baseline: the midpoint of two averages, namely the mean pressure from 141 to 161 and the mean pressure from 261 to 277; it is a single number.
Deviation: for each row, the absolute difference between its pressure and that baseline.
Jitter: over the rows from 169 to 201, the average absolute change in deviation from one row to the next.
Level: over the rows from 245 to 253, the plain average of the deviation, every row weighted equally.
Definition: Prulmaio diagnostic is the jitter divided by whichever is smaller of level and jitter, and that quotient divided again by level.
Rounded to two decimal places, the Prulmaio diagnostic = 0.92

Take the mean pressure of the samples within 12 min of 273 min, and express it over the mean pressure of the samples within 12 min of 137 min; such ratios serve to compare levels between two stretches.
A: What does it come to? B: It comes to 0.86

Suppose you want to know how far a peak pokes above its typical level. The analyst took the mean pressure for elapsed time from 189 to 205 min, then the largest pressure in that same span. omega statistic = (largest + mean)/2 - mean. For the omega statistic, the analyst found 0.15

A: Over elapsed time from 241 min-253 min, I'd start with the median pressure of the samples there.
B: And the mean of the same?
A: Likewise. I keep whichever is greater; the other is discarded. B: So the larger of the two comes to 16.4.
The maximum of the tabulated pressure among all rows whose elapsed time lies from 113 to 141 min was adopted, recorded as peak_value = 16.4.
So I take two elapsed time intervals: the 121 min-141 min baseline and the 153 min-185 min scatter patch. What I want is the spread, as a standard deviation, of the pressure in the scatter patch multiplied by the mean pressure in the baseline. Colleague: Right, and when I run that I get 3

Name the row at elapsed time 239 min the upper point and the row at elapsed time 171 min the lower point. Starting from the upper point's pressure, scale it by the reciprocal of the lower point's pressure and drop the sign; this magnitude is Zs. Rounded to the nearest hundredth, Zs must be 0.98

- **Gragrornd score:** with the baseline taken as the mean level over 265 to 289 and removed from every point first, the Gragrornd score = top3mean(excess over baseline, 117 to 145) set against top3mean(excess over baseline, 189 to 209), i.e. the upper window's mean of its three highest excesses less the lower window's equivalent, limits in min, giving -1.4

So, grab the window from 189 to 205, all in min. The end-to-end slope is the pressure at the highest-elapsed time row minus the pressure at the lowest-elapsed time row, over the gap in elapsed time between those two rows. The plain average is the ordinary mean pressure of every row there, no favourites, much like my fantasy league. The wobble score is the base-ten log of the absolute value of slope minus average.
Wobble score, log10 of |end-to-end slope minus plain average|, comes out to 1.16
